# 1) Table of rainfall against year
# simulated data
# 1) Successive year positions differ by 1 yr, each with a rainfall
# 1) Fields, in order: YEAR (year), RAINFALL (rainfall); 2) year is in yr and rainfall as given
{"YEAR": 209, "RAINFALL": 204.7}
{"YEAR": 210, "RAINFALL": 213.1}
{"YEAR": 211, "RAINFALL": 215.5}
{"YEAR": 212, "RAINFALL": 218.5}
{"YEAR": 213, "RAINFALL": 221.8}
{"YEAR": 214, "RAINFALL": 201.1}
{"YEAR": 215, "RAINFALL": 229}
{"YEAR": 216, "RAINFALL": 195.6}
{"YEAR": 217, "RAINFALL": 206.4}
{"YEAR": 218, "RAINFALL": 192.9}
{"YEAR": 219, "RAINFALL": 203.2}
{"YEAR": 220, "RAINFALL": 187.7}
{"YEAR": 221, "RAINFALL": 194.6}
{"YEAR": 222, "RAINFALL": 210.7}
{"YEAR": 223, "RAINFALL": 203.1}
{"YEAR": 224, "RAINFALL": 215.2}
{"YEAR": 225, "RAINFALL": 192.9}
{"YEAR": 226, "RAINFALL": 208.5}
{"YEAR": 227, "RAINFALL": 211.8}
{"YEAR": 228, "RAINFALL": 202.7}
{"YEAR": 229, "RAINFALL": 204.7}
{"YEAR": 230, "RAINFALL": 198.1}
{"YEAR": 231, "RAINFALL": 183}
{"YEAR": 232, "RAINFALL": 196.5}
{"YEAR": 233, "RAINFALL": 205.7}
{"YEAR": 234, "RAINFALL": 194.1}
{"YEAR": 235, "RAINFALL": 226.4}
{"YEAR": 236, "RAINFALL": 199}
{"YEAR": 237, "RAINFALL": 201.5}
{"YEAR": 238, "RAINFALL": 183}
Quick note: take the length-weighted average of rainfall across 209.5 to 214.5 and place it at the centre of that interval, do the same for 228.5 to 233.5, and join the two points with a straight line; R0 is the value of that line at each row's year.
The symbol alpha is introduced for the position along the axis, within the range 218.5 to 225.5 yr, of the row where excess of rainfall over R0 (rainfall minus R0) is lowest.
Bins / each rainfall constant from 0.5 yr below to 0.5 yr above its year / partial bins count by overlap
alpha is 220 yr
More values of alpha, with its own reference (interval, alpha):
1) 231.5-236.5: 234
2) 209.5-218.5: 218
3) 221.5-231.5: 231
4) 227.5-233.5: 231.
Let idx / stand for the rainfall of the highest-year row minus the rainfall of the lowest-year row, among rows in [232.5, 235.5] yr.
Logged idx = 21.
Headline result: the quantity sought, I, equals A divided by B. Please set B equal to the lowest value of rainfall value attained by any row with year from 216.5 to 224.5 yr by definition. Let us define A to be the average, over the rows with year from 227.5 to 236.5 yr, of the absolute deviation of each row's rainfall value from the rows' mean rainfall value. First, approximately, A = 7.8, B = 187.7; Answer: 0.041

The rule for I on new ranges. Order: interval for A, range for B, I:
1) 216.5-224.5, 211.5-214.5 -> 0.037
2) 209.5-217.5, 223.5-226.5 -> 0.045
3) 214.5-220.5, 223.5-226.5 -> 0.054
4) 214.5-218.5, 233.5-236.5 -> 0.060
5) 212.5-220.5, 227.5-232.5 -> 0.059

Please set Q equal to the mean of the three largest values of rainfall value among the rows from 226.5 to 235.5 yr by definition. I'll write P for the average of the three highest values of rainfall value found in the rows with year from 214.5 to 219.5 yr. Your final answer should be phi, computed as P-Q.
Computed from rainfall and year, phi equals -2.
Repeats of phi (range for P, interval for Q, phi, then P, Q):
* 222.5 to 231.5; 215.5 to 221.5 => 10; 211.8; 201.7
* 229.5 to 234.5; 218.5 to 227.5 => -12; 200.1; 212.6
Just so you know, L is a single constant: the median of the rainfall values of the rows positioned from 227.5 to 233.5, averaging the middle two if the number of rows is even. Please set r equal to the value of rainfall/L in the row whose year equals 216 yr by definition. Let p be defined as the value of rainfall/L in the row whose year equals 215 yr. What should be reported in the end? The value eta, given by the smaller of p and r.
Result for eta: 0.98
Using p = 1.14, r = 0.976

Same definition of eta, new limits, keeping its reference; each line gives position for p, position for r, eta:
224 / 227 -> 1.06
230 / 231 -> 0.91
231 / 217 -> 0.91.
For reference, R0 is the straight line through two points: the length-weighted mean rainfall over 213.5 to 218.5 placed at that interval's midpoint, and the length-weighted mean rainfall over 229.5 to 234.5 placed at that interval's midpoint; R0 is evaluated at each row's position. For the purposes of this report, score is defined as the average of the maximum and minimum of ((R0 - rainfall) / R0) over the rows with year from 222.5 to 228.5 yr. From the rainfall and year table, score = -0.020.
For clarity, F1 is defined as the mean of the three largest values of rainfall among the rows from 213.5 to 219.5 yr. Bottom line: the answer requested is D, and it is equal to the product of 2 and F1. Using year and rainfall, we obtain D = 426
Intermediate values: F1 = 213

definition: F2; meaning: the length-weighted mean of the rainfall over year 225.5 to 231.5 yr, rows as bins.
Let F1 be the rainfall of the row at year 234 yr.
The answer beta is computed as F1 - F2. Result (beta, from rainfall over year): -7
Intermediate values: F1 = 194.1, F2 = 201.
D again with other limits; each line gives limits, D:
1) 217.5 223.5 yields 411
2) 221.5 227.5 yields 425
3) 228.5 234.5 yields 406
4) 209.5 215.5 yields 446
